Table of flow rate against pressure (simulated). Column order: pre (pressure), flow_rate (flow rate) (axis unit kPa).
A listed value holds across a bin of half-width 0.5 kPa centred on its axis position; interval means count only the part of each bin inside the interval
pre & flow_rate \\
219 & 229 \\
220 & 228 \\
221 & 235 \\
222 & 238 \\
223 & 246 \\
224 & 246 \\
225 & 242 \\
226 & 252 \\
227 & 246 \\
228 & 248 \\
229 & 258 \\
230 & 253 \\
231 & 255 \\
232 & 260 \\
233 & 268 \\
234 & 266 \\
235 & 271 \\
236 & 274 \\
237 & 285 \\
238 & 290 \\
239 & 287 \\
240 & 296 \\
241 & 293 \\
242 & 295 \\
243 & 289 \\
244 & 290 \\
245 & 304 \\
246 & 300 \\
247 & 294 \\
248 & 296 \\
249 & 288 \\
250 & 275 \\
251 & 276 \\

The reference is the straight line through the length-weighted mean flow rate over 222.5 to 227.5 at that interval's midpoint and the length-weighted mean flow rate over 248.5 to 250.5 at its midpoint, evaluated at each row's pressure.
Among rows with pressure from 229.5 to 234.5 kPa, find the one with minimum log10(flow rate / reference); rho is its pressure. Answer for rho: 230 kPa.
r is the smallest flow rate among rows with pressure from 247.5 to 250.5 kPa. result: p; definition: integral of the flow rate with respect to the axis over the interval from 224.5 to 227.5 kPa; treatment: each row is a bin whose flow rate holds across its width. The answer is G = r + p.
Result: 1015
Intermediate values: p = 740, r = 275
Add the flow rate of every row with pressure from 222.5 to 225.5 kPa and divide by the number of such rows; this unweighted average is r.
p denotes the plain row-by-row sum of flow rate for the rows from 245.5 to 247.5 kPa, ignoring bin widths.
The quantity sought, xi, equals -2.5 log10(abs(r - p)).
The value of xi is -6.36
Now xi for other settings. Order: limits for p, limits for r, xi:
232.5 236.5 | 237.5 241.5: -7.24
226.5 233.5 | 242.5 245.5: -7.94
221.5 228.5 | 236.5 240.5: -7.89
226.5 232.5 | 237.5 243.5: -7.72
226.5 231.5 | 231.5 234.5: -7.49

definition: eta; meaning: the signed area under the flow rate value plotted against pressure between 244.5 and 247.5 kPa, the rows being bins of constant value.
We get 898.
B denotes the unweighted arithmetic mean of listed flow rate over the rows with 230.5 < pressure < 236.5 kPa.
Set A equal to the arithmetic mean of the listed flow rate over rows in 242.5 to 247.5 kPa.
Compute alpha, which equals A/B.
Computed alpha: 1.11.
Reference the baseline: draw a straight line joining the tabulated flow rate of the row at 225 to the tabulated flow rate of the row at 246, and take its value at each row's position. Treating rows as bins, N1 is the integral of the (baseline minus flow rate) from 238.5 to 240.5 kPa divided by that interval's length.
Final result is -9.5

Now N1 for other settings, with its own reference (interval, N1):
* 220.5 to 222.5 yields -4.2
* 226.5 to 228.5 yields 1.9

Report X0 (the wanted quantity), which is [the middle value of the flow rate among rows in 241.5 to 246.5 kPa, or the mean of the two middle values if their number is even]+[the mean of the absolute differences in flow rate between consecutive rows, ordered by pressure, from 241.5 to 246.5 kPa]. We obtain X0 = 301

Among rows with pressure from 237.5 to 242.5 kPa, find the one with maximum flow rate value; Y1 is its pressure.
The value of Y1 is 240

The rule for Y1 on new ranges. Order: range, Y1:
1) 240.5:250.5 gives 245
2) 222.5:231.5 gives 229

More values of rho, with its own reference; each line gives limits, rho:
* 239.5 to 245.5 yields 244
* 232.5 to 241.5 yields 234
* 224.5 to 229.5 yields 225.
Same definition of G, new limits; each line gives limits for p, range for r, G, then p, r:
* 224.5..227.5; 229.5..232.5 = 993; 740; 253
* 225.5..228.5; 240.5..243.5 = 1035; 746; 289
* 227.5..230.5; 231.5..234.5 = 1019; 759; 260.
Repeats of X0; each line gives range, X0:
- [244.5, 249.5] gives 301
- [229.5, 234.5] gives 264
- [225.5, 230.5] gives 258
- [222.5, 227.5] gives 251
